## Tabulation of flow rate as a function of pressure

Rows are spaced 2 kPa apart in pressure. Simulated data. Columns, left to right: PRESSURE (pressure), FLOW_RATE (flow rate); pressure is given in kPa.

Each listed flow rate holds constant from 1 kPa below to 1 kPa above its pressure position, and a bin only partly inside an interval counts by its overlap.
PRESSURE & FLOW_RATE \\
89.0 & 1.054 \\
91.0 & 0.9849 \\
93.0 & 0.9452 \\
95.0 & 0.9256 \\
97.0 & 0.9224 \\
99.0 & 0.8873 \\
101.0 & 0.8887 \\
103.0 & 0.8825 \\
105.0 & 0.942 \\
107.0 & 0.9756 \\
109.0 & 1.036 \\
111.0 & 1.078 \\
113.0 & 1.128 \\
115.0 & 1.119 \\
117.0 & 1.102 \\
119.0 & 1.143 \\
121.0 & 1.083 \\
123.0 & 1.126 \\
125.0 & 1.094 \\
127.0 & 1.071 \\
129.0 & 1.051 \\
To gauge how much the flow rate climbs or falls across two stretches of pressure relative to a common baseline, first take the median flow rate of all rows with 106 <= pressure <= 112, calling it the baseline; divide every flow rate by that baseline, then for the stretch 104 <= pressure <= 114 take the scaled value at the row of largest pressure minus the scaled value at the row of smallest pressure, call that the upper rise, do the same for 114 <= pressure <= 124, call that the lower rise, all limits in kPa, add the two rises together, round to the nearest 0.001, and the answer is 0.186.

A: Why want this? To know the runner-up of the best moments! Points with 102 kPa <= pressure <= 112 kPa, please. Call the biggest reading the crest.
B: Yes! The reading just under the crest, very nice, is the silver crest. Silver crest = 1.036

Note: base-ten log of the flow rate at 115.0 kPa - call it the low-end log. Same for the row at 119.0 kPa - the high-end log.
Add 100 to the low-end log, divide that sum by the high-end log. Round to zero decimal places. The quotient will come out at 1724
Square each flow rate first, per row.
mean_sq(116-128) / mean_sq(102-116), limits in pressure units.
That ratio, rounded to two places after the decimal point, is 1.16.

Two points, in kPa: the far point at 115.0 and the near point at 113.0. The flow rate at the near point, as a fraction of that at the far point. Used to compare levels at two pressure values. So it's 1.01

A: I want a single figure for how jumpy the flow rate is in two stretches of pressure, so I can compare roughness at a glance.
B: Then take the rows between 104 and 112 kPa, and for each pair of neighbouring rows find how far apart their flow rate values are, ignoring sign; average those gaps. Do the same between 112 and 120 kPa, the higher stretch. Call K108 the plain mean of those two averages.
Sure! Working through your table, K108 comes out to 0.034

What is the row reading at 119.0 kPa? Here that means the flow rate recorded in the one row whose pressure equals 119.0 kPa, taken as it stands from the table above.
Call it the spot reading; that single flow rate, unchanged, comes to 1.143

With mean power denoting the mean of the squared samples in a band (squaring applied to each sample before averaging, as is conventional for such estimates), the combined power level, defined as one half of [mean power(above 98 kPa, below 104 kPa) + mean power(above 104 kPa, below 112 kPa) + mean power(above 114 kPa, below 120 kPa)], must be 1.53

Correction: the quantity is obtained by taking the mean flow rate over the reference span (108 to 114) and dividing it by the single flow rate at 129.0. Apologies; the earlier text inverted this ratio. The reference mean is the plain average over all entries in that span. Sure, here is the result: 1.03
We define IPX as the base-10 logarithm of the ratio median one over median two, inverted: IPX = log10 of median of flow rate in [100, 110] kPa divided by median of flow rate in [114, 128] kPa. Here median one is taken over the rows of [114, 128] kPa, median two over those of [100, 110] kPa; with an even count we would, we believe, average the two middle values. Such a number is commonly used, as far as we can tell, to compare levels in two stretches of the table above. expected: -0.068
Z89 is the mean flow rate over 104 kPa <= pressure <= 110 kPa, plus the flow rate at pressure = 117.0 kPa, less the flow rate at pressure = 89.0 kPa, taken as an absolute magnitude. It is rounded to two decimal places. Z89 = 1.03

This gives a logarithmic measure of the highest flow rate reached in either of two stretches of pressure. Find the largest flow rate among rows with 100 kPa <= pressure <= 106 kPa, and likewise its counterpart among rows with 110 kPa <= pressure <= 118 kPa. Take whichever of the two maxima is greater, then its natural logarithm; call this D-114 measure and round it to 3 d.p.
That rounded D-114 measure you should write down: 0.120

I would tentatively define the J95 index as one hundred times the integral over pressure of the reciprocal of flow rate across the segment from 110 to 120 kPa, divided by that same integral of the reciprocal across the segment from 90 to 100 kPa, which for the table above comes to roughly 83.7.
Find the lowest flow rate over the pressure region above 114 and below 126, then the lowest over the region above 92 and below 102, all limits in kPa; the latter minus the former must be -0.20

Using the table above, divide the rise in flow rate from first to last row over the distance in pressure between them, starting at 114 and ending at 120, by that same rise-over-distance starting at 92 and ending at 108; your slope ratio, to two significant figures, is 2.8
